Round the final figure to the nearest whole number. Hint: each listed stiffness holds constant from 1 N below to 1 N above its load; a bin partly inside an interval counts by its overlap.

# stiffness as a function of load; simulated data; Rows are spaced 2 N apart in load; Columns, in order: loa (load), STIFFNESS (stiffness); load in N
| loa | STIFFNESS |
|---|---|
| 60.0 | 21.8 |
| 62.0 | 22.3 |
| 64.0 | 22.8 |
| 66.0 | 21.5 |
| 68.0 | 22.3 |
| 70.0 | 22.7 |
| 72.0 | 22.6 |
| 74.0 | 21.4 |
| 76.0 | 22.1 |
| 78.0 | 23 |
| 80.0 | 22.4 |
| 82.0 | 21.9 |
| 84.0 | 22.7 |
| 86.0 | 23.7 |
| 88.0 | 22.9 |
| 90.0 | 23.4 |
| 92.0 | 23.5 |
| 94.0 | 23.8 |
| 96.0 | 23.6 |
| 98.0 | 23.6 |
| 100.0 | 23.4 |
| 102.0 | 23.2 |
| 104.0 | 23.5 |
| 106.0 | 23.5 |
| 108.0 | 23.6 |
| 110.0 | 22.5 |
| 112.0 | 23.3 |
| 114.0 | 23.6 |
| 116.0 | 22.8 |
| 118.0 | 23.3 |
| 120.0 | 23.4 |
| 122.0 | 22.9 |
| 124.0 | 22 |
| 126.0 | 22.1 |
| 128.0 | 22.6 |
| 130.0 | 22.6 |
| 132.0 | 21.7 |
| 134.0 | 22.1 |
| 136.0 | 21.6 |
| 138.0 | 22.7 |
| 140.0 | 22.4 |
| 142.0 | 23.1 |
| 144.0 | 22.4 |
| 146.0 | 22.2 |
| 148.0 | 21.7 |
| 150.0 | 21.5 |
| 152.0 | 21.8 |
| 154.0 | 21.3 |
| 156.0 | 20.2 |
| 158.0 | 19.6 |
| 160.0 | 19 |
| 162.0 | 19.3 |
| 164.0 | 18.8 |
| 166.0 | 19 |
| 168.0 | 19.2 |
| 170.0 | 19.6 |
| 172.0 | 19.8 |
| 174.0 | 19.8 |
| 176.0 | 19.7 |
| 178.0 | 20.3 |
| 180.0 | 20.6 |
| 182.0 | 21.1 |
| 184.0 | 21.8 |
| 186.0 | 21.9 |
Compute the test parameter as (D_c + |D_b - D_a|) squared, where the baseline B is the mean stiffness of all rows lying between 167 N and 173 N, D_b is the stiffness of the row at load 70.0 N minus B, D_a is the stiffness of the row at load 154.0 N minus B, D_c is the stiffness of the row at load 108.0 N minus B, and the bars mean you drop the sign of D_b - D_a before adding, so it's 30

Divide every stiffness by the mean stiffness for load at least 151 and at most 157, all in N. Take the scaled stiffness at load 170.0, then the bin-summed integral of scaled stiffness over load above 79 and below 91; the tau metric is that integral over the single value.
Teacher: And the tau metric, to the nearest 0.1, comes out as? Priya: 14.0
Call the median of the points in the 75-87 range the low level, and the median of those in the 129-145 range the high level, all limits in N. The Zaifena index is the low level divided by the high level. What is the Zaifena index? 1.01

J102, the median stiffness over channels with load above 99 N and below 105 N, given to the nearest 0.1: 23.4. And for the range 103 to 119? 23.4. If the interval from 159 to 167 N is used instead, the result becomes 19.0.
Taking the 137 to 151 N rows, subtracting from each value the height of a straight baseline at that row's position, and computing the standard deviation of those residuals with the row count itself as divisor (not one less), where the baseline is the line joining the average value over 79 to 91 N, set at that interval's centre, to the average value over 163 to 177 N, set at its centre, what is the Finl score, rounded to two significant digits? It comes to 0.39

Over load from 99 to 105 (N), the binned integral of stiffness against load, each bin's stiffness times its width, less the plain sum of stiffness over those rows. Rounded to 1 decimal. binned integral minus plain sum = 70.1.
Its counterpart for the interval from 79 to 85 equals 67.0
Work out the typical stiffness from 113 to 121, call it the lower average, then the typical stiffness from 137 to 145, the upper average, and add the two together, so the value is 45.9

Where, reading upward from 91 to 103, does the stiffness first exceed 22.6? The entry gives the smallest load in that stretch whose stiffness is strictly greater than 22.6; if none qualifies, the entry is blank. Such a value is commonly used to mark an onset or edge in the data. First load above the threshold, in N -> 92.0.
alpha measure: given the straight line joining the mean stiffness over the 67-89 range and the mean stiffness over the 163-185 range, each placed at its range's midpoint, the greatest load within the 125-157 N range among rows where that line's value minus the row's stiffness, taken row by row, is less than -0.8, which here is 152.0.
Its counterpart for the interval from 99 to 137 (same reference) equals 134.0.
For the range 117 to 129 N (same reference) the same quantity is 128.0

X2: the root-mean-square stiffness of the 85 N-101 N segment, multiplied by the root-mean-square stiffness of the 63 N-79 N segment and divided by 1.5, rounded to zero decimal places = 349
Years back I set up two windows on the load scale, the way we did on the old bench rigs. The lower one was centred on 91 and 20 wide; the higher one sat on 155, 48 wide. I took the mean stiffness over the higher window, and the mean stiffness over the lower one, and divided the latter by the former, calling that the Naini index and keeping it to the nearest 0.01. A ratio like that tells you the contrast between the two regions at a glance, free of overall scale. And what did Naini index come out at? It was 1.12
